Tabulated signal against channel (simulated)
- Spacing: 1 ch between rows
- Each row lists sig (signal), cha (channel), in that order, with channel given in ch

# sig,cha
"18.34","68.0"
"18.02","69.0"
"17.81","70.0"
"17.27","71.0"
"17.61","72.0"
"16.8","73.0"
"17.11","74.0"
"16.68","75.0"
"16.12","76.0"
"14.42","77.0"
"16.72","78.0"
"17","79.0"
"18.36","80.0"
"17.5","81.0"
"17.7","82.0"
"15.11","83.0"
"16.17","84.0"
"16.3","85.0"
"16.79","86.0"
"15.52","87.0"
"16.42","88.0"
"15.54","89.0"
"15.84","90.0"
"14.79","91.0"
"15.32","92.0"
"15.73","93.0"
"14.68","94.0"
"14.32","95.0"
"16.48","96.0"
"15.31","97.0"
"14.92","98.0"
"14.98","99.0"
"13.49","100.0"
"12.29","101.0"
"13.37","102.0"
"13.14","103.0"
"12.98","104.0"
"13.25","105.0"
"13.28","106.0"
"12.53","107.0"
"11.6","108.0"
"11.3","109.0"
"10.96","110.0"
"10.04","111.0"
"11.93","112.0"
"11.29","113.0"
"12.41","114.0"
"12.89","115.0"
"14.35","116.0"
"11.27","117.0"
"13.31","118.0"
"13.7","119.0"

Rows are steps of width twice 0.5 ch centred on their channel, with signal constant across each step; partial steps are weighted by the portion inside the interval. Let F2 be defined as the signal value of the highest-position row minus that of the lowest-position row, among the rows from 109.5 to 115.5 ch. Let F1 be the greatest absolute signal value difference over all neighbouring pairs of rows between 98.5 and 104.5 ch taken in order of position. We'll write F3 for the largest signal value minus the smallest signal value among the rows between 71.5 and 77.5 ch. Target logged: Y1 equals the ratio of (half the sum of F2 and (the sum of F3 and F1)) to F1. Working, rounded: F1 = 1.5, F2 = 1.9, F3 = 3.2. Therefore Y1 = 2.2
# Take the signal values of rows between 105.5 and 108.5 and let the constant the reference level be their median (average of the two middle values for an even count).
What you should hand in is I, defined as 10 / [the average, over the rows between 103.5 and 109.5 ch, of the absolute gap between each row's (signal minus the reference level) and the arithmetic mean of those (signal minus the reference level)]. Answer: 14.4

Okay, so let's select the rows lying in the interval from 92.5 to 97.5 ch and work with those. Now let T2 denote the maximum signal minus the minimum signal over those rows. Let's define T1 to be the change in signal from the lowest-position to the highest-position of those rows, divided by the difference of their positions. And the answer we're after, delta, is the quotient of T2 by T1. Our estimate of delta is -21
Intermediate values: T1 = -0.1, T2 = 2.2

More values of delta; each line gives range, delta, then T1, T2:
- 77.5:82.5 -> 7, 0.2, 1.6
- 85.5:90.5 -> -5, -0.2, 1.3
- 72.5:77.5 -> -5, -0.6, 2.7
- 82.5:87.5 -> 16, 0.1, 1.7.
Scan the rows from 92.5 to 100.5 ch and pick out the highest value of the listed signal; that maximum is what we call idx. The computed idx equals 16.48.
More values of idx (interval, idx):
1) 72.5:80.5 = 18.36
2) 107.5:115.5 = 12.89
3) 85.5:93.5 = 16.79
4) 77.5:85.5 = 18.36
